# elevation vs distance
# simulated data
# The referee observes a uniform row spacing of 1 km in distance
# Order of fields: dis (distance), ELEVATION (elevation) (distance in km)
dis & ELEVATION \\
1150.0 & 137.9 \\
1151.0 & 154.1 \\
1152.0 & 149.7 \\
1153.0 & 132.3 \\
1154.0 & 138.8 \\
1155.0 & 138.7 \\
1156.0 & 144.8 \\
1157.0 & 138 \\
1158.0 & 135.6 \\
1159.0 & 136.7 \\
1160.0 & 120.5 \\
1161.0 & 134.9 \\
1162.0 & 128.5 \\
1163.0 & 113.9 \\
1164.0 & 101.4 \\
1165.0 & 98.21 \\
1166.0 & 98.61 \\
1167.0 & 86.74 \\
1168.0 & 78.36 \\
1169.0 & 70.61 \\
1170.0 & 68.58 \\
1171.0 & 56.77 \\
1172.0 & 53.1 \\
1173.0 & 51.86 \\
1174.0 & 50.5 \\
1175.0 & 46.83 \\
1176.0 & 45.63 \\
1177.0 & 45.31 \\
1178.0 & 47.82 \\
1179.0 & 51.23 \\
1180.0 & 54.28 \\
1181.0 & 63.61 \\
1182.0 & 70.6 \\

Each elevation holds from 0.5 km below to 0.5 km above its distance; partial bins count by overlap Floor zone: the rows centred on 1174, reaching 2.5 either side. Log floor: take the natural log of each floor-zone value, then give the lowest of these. 3.82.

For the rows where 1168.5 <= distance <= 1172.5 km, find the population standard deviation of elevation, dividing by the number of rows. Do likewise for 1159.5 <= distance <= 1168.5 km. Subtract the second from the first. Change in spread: -10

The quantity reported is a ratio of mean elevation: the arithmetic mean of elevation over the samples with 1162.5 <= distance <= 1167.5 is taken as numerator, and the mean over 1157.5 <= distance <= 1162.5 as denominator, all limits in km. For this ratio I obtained 0.76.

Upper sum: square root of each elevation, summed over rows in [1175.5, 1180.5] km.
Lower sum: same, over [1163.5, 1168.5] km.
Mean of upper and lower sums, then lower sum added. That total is 90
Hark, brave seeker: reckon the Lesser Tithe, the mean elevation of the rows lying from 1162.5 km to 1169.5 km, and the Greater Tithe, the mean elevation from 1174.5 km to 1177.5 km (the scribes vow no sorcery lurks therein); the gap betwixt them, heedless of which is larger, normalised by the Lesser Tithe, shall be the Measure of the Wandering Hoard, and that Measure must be 0.50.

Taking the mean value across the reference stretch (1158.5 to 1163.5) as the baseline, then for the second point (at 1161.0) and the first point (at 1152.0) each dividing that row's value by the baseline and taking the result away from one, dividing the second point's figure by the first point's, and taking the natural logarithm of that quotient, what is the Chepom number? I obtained -1.0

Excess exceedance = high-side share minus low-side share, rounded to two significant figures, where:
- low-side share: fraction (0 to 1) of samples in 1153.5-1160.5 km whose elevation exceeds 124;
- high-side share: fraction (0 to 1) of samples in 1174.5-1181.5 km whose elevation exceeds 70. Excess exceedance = -0.86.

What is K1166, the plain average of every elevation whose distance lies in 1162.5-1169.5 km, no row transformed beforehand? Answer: 93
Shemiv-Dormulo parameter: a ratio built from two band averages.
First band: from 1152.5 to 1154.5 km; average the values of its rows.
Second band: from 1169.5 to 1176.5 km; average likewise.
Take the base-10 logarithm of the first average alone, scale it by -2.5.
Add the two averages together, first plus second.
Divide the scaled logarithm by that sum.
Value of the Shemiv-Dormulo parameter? -0.0282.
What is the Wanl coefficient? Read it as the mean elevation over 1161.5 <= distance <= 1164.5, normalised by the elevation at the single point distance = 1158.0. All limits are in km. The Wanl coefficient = 0.85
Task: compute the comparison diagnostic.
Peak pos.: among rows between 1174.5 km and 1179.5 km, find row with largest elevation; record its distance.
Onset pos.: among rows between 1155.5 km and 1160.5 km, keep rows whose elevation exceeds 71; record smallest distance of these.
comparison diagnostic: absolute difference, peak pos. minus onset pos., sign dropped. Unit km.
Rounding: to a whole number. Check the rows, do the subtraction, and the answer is 23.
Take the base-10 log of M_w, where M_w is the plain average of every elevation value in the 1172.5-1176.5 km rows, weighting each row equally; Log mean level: 1.7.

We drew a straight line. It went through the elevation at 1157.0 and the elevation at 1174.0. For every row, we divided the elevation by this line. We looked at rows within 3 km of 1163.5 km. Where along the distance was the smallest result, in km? 1164.0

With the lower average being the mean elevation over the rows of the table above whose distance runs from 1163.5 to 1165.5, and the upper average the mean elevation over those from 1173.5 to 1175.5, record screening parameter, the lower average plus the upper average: 148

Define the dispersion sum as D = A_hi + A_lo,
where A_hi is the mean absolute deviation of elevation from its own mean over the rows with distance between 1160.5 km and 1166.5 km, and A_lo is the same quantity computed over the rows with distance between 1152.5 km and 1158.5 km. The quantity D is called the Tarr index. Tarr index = 16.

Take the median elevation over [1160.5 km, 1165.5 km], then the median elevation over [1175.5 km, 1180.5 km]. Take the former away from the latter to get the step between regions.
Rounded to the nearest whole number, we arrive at -66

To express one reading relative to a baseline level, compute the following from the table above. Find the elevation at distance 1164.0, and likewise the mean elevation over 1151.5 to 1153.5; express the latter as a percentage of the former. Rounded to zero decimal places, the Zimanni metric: 139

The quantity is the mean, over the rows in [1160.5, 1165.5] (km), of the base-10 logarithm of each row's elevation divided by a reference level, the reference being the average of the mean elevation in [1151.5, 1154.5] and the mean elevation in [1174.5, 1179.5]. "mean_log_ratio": 0.09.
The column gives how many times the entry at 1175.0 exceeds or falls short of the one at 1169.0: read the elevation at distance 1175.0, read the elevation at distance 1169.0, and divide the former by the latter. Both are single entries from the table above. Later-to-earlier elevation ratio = 0.66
